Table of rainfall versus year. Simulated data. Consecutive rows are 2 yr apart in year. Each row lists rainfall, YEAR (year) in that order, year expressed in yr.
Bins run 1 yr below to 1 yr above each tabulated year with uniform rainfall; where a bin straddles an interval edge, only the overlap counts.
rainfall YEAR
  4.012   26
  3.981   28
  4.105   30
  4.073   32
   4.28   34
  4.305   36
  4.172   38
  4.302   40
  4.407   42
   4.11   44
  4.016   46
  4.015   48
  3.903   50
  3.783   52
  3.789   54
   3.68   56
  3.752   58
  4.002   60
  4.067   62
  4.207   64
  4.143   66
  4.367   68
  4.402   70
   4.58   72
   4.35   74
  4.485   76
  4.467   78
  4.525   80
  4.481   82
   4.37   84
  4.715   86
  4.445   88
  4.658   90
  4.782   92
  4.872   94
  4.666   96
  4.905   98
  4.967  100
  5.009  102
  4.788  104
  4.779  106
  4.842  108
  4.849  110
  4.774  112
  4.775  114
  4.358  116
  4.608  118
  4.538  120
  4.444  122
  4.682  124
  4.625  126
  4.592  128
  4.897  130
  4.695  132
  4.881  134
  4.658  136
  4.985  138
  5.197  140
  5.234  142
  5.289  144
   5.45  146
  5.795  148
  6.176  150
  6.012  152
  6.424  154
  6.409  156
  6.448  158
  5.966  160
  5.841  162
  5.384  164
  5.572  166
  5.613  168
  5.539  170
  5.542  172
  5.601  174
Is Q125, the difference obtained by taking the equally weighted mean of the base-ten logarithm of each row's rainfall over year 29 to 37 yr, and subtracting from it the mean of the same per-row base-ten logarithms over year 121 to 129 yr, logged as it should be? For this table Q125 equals -0.04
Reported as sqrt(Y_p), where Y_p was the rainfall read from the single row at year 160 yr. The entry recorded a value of 2.44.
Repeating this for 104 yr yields 2.19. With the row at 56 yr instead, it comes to 1.92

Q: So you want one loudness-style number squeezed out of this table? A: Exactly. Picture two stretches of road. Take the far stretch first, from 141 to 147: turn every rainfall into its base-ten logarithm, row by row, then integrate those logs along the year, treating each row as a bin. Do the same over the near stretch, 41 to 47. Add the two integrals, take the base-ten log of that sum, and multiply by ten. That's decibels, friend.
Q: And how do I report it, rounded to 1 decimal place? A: 9.1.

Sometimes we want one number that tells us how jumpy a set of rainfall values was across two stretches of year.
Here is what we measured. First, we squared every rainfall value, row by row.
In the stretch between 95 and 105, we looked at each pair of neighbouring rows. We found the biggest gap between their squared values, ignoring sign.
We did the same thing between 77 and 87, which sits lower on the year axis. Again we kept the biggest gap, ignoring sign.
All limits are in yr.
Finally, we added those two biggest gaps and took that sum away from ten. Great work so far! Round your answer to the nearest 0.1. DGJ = 4.6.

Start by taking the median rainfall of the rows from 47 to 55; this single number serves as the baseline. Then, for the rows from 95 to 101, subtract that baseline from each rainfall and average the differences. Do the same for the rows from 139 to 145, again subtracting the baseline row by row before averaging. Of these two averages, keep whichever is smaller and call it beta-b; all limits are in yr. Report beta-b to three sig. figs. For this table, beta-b 1.00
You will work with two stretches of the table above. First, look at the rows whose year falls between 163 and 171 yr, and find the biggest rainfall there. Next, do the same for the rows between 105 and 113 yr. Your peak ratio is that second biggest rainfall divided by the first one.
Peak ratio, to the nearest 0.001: 0.864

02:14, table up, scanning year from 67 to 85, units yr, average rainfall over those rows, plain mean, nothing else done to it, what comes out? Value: 4.4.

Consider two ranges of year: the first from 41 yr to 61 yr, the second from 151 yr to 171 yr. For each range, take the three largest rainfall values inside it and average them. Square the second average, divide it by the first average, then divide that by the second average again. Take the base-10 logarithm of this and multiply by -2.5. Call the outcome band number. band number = -0.47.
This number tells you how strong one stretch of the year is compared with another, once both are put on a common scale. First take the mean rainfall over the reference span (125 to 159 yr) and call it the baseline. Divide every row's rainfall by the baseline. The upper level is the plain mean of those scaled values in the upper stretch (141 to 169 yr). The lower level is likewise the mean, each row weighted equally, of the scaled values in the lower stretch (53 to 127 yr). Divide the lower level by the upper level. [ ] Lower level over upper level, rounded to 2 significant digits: 0.77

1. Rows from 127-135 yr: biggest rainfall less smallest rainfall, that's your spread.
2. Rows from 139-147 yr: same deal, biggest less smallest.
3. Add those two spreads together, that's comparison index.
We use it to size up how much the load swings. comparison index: 0.56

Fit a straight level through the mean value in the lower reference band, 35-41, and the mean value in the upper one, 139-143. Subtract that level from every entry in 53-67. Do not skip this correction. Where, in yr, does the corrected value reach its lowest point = 56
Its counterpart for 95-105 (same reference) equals 96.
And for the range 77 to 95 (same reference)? 84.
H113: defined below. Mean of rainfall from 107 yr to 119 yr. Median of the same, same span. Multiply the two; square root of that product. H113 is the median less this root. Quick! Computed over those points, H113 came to 0.037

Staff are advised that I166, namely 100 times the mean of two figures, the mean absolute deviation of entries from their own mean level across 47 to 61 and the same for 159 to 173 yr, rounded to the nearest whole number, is 13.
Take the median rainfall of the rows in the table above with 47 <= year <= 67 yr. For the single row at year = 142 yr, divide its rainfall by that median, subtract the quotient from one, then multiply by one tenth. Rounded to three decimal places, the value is -0.032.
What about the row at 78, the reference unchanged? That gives -0.013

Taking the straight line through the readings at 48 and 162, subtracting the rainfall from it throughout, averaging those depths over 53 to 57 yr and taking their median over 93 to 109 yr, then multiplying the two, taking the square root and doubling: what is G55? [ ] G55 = 0.15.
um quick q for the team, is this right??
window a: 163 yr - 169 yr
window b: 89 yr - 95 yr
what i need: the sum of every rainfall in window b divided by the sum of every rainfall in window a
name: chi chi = 0.86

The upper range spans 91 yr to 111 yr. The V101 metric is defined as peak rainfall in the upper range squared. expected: 25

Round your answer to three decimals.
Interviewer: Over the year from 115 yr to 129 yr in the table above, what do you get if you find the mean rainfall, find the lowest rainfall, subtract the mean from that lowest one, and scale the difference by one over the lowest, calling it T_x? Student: -0.044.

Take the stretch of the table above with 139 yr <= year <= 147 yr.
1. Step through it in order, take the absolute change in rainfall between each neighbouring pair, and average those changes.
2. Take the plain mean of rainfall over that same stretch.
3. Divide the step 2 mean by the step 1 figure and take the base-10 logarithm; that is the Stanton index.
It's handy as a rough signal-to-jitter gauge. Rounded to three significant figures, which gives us 1.80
